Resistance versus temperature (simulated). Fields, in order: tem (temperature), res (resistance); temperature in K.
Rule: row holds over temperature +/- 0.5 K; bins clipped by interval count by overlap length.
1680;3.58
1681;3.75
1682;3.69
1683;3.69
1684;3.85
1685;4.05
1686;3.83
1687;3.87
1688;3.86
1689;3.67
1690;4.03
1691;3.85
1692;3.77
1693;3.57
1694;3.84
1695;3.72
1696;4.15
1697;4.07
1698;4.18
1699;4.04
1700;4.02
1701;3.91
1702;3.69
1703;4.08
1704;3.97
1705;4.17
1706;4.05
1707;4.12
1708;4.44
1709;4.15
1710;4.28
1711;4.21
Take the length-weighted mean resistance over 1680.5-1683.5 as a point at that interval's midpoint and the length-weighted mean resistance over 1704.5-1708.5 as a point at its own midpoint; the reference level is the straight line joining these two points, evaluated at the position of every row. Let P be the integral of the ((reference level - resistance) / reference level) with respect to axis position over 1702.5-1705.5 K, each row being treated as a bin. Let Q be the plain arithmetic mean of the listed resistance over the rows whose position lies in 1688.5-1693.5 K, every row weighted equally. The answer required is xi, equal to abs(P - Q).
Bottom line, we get 3.73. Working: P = 0.05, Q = 3.78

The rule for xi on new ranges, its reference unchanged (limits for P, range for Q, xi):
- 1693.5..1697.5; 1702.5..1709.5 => 4.11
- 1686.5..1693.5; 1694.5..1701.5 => 3.90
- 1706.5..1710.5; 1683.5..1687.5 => 3.91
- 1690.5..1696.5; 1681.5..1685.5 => 3.64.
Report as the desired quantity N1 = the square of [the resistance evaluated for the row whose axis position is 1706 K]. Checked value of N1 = 16.4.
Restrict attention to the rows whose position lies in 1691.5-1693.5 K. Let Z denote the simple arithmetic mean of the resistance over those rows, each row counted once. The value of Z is 3.67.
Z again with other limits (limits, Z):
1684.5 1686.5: 3.94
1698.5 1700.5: 4.03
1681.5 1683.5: 3.69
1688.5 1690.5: 3.85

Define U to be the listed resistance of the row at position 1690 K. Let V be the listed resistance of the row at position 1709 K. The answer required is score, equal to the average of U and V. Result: 4.09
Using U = 4.03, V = 4.15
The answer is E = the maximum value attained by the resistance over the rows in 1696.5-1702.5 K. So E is 4.18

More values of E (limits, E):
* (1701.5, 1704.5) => 4.08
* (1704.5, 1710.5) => 4.44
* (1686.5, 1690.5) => 4.03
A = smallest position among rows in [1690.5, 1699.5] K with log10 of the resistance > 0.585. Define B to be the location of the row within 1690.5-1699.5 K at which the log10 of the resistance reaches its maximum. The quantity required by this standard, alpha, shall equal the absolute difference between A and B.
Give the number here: 7 K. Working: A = 1691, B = 1698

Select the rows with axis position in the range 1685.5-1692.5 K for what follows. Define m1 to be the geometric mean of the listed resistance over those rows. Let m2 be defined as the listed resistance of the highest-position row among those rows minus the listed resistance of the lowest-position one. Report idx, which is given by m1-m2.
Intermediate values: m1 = 3.84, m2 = -0.1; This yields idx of 3.90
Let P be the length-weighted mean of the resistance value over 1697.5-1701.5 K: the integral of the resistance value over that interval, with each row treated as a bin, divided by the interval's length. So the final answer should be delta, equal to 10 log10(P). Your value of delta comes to 6.06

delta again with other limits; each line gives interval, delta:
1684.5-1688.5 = 5.91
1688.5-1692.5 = 5.83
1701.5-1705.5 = 6.00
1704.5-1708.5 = 6.23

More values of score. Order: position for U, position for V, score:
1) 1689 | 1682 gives 3.68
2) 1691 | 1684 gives 3.85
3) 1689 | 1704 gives 3.82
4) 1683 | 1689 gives 3.68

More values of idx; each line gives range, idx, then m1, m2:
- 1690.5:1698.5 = 3.56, 3.89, 0.3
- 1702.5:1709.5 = 4.07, 4.14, 0.1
